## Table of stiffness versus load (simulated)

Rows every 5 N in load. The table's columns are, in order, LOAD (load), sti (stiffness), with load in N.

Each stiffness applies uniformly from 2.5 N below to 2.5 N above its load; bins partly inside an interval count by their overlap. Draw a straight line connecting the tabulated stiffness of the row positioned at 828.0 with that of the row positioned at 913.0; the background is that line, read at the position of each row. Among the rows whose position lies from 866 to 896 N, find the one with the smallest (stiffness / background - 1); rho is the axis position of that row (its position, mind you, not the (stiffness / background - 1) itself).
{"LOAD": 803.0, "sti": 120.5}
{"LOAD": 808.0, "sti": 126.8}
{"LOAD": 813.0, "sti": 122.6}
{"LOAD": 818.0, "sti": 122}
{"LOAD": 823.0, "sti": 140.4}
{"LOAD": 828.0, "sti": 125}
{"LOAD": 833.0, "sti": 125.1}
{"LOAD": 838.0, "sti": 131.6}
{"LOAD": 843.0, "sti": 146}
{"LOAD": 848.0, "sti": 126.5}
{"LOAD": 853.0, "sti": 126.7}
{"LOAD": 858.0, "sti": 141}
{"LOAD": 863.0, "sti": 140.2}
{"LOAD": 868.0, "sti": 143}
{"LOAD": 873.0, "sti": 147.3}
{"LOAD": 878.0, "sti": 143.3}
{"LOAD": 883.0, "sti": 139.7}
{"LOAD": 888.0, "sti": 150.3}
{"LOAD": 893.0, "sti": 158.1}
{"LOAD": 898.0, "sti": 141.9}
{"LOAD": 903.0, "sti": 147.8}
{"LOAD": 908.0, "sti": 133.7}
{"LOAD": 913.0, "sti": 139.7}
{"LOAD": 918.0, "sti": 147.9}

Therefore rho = 883.0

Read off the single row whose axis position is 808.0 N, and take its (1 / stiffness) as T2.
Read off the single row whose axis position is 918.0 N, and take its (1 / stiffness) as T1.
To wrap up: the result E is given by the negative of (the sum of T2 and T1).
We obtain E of -0.0146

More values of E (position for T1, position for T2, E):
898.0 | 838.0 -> -0.0146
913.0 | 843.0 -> -0.0140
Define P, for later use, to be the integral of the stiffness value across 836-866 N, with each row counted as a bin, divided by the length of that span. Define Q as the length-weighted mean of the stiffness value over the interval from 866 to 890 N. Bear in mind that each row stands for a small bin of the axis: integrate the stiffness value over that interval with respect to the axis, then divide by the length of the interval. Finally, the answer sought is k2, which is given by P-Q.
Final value -9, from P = 136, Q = 145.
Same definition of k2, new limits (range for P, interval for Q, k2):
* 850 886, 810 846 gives 10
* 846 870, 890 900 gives -15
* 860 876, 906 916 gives 6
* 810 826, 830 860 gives -4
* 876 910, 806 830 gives 18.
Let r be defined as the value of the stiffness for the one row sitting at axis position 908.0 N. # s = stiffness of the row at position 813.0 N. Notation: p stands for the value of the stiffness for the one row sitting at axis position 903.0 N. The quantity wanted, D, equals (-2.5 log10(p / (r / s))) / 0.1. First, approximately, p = 147.8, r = 133.7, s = 122.6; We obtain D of -53.3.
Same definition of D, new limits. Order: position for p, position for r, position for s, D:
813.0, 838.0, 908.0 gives -52.4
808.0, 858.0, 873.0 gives -53.1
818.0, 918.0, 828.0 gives -50.3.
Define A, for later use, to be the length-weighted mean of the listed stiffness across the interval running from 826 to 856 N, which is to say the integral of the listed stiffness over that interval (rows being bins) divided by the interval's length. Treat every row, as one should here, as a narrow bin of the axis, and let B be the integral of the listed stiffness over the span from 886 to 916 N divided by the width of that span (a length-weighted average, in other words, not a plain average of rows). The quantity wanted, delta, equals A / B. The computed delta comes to 0.90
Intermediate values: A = 130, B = 145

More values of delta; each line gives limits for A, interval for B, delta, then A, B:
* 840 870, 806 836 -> 1.08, 137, 127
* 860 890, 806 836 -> 1.13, 144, 127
